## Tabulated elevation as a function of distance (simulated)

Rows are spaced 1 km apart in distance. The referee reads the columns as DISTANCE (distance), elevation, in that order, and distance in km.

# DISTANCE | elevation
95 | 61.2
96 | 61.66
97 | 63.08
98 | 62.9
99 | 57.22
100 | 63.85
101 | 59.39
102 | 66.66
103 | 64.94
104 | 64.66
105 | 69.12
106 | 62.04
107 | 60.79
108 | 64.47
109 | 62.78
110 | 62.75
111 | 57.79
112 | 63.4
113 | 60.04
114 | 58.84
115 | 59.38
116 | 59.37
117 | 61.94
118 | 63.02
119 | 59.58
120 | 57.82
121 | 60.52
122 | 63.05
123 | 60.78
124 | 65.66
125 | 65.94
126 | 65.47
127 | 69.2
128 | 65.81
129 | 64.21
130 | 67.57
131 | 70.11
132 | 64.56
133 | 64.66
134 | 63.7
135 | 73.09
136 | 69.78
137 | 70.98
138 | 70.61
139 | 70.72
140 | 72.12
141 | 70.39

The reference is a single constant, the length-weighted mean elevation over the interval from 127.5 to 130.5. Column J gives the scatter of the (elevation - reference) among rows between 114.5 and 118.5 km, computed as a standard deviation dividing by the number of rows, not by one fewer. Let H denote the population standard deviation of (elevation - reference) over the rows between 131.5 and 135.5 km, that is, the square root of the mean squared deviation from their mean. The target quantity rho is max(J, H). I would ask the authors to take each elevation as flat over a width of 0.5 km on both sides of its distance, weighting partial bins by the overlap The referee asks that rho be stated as 3.8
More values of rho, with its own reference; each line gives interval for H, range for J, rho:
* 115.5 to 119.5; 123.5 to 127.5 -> 1.6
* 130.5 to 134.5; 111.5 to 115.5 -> 2.5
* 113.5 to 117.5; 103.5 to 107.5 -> 3.2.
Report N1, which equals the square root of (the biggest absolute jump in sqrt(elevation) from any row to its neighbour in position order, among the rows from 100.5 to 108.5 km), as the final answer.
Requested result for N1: 0.68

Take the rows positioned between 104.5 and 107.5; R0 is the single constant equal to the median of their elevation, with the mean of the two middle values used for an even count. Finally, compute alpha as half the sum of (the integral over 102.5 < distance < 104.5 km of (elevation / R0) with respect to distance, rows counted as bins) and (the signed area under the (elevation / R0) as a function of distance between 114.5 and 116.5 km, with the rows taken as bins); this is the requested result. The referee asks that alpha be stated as 2.0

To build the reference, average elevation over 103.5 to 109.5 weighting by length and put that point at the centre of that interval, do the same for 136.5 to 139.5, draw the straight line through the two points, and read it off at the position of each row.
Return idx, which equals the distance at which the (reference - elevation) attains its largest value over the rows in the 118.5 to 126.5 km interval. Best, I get 120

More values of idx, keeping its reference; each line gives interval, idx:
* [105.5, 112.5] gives 111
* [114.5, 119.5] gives 119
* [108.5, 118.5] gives 111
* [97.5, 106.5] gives 99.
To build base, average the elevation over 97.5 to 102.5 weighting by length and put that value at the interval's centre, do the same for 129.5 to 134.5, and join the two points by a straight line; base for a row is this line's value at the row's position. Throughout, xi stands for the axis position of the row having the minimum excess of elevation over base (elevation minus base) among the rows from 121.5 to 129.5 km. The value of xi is 123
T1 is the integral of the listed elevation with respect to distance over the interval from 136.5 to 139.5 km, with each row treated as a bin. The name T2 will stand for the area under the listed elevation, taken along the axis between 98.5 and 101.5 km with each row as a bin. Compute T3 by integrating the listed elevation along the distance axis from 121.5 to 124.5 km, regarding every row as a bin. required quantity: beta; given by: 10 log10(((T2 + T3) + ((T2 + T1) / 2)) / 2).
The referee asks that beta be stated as 24.5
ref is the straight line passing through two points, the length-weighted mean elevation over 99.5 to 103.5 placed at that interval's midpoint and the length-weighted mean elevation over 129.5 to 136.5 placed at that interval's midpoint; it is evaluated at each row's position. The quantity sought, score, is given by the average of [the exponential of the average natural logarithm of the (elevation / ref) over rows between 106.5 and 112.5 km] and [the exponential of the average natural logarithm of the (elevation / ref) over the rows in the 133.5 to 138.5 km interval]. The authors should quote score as 0.990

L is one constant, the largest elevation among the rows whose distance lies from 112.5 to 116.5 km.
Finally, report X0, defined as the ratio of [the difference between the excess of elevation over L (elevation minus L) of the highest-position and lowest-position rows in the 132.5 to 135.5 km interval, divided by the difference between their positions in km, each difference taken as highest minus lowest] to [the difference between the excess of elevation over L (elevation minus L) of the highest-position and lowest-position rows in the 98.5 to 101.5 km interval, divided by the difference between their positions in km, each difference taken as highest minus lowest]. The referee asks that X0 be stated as 3.9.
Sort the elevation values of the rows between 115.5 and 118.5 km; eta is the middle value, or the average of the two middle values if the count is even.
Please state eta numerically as 62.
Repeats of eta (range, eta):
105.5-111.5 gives 62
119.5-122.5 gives 61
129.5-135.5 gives 66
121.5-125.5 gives 64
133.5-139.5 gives 71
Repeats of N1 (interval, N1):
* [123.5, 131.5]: 0.48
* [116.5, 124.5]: 0.55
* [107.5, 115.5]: 0.60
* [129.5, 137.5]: 0.75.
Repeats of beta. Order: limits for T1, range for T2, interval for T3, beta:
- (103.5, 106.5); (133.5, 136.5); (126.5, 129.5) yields 24.8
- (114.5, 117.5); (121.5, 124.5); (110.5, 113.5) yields 24.4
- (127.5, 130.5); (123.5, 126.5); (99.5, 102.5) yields 24.7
